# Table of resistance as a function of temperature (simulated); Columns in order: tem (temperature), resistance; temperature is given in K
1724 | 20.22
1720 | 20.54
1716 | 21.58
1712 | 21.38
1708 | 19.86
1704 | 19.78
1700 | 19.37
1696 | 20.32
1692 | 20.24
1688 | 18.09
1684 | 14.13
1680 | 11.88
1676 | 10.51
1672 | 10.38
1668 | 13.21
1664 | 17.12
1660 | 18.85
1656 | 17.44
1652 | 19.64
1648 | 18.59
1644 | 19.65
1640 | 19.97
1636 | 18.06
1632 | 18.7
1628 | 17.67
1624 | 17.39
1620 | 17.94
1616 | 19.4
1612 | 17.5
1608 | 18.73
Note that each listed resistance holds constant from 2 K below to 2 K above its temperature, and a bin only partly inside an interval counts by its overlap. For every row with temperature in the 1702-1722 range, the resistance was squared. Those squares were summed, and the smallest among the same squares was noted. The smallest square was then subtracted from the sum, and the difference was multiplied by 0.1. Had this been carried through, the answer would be 174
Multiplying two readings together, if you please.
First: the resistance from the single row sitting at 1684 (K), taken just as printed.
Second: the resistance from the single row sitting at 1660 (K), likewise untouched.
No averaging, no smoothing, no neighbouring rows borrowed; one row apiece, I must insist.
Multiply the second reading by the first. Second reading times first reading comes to 266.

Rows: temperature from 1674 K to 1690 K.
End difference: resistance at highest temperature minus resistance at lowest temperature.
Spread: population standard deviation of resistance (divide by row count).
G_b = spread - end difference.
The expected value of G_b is -4.7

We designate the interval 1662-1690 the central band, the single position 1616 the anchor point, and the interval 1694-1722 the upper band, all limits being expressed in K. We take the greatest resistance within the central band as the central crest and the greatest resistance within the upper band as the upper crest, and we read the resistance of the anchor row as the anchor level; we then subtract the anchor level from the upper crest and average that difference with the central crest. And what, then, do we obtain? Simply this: 10.1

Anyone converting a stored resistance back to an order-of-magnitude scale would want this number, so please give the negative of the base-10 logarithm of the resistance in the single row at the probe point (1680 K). -1.07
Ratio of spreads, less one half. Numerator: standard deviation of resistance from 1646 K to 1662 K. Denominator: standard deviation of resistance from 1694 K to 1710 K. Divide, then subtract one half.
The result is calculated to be 1.8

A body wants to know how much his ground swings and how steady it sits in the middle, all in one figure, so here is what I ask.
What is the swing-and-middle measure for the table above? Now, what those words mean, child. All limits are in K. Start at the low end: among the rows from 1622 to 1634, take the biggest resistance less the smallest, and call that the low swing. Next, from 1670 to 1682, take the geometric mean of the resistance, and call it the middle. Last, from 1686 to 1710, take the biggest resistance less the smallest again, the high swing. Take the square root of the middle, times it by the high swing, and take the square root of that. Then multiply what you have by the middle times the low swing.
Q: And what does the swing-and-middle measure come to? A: 39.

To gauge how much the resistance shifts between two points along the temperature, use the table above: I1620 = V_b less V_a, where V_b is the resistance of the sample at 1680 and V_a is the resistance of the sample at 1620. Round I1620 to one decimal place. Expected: -6.1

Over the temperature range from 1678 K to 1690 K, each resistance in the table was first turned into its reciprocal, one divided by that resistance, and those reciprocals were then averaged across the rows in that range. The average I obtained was 0.070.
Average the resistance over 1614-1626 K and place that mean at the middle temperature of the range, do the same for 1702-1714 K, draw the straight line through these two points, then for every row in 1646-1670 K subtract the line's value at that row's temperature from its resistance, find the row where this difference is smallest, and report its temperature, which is 1668 K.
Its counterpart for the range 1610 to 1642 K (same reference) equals 1624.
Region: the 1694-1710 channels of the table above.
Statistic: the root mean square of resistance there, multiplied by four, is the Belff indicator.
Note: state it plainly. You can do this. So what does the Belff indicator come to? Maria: 79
